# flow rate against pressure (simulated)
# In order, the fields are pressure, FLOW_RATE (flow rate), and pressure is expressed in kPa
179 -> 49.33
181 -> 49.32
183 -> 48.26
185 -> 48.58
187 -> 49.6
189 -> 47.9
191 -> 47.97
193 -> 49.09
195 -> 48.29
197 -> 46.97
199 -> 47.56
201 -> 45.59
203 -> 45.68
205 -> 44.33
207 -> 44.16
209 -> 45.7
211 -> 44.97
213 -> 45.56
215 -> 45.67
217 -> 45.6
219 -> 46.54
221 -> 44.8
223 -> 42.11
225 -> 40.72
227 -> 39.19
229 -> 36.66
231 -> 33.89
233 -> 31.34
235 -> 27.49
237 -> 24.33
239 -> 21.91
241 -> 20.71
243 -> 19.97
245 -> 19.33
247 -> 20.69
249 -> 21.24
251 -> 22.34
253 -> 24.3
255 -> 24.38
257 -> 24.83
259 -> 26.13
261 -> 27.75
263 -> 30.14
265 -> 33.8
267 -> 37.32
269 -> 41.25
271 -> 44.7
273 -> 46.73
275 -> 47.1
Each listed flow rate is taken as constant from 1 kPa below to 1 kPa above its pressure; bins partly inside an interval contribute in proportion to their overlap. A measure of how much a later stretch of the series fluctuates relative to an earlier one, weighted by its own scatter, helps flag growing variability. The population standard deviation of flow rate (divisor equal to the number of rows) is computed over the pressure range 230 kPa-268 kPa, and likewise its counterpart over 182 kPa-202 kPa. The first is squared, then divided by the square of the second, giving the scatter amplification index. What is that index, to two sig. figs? 23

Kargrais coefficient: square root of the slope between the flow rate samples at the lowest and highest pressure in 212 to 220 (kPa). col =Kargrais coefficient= 0.4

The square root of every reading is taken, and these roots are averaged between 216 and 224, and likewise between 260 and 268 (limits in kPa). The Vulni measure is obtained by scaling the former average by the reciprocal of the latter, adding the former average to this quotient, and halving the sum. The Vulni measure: 3.93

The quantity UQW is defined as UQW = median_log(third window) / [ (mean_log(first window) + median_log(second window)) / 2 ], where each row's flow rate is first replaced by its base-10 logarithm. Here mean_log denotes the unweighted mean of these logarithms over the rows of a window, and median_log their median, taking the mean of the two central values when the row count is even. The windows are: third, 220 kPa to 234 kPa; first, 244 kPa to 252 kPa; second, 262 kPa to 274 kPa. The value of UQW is 1.09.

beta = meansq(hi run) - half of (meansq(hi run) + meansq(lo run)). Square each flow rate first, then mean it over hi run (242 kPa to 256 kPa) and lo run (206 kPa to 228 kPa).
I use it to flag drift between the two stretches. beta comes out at -736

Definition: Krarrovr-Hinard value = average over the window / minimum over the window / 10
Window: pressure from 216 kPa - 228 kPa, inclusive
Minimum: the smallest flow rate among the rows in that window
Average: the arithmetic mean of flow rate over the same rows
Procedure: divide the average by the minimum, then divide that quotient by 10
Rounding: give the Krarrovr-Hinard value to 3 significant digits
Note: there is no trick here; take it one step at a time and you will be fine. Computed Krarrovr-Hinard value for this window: 0.110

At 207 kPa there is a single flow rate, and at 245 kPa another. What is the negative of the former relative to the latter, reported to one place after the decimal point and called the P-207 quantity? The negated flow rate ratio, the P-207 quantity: -2.3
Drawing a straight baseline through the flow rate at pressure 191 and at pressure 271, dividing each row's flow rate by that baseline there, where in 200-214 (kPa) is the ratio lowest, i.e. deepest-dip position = 207 kPa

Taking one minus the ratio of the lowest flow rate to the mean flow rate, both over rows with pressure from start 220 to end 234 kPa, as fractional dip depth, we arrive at 0.18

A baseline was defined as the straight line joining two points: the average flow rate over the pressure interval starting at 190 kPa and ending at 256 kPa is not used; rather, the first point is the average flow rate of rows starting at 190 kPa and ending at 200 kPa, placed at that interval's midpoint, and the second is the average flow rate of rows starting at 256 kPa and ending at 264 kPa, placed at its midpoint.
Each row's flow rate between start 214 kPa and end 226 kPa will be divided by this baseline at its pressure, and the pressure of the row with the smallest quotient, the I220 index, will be 225 kPa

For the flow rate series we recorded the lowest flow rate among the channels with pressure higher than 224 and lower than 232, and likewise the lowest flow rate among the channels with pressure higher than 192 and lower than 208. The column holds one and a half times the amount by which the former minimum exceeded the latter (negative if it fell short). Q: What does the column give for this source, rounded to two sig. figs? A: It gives -15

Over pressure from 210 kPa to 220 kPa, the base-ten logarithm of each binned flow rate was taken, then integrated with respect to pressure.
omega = 16.6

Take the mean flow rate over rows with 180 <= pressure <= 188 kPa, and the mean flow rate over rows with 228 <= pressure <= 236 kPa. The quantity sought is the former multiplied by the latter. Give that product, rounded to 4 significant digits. 1583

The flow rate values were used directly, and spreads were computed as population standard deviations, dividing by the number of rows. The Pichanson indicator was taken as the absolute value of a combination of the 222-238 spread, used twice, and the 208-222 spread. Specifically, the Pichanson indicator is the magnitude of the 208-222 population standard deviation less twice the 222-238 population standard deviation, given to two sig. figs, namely 11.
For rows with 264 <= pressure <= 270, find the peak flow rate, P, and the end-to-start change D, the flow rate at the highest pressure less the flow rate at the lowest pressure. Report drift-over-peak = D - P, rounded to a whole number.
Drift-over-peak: -34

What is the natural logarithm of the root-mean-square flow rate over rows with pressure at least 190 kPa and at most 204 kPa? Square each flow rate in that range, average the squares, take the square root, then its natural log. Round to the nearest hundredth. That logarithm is 3.86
